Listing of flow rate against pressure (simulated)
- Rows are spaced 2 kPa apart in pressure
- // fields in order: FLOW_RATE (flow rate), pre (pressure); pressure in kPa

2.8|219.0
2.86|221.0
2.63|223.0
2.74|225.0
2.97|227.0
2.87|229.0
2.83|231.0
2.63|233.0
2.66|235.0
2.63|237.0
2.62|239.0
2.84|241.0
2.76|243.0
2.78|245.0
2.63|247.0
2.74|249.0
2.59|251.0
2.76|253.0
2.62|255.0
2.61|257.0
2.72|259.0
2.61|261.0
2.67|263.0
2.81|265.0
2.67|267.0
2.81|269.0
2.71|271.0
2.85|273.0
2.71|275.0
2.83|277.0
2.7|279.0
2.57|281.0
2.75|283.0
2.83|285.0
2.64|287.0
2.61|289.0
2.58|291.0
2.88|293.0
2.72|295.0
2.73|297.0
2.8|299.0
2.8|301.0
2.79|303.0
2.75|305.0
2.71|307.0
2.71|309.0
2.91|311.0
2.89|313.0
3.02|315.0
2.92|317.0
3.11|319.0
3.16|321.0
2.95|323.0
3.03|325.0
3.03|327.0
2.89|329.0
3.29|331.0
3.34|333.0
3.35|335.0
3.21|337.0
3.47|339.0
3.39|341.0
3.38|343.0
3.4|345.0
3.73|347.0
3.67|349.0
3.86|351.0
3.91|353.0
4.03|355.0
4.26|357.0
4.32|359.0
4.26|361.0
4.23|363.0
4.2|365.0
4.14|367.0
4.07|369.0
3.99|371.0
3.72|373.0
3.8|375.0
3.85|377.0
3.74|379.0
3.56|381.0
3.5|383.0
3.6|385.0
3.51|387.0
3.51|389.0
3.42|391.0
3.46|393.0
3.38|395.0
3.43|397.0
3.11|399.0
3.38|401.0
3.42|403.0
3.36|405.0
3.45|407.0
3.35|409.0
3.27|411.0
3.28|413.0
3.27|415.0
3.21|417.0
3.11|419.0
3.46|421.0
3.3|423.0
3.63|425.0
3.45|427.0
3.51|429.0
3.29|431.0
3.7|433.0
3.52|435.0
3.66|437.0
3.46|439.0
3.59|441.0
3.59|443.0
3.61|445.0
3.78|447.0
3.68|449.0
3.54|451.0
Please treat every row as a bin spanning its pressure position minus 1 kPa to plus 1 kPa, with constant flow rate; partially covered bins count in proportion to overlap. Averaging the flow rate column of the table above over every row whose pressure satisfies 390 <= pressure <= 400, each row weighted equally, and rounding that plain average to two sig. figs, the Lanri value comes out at 3.4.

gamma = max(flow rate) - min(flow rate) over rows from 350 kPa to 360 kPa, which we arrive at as 0.5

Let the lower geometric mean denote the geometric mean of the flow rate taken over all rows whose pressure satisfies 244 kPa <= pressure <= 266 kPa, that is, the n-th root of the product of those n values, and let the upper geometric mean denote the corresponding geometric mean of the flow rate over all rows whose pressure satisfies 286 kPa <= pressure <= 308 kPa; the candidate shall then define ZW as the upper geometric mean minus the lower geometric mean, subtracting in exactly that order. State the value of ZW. 0.0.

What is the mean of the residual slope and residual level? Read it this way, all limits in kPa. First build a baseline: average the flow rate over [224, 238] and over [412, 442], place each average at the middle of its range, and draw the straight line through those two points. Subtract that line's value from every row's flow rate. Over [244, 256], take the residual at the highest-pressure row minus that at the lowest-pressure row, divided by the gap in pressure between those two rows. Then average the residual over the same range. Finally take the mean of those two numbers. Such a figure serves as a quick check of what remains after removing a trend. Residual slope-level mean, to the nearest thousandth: -0.079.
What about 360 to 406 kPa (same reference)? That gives 0.188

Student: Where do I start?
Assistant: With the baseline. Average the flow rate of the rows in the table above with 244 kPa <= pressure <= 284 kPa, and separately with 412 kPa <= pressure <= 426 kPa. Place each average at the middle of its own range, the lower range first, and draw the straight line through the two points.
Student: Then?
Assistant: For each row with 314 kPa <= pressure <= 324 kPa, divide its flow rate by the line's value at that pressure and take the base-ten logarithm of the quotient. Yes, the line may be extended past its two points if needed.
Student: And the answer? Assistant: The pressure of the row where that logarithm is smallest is 317.0 kPa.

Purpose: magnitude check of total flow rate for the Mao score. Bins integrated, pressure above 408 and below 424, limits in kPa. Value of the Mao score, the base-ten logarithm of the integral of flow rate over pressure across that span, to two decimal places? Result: 1.72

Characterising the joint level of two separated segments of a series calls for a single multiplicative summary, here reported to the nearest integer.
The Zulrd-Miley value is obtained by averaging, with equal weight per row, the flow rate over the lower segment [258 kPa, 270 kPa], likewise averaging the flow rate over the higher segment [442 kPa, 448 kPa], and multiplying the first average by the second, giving 10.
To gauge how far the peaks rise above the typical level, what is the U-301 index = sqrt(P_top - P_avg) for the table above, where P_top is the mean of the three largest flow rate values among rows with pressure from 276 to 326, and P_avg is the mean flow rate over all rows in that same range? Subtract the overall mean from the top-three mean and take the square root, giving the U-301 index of 0.5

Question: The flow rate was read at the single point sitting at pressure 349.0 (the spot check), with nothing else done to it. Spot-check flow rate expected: 3.67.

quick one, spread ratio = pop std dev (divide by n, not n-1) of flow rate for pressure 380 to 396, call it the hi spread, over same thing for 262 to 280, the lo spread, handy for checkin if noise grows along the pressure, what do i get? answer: 0.98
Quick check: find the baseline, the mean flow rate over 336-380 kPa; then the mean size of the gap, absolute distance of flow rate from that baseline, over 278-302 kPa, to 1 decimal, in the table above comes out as 1.1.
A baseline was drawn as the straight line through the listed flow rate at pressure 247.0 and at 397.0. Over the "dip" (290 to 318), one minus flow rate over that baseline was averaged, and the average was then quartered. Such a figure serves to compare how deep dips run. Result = 0.01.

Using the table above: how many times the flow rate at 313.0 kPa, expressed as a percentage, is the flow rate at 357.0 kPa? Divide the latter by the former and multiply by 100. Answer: 147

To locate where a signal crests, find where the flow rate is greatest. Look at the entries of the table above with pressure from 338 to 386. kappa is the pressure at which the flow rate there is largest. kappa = 359.0 kPa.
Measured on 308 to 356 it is 355.0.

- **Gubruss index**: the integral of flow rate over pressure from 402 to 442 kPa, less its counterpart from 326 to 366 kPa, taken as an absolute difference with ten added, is 20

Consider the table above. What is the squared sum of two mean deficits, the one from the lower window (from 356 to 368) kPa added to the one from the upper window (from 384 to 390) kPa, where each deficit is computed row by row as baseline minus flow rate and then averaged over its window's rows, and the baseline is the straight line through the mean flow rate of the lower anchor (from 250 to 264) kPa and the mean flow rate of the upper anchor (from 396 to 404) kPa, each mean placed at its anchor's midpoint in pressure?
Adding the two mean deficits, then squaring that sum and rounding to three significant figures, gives 1.82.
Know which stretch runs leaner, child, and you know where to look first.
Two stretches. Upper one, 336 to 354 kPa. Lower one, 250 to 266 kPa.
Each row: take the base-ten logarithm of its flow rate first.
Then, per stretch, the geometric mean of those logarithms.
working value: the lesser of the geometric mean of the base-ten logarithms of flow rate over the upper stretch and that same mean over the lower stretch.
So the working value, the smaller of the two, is 0.427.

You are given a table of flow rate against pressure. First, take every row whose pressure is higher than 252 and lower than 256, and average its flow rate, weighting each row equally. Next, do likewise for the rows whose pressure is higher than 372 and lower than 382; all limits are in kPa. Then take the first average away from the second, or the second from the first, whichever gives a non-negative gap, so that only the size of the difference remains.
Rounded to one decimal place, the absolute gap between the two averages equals 1.0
